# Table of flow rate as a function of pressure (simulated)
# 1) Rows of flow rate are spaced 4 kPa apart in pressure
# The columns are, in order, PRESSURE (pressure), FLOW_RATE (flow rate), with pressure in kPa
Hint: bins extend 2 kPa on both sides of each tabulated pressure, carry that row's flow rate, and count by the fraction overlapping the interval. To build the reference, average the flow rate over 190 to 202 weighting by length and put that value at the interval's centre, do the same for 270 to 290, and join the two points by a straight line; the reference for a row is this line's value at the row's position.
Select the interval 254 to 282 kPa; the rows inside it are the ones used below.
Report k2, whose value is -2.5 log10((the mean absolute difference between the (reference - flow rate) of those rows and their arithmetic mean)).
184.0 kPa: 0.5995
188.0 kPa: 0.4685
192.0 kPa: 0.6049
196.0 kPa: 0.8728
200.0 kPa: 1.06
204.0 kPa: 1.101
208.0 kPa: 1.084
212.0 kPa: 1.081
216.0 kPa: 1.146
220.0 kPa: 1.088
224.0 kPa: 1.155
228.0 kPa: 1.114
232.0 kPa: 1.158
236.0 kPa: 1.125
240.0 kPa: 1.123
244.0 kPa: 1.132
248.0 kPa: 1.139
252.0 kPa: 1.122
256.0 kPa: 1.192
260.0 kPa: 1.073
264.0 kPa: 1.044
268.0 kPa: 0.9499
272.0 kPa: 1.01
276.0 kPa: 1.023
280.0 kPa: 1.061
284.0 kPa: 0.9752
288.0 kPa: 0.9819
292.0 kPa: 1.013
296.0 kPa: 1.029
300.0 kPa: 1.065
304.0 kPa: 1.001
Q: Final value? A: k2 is 3.1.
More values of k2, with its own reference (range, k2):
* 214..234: 4.0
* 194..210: 2.8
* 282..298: 4.7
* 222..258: 4.1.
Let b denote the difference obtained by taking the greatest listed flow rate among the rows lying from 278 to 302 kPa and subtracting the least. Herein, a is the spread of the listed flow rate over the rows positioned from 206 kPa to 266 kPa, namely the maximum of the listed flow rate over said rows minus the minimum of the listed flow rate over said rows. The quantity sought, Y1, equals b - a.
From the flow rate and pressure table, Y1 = -0.06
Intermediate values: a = 0.15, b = 0.090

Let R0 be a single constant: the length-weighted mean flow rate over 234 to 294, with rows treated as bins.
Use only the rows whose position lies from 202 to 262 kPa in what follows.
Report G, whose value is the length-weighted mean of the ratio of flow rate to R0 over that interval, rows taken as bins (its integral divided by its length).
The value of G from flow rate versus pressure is 1.05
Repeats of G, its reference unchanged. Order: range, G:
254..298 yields 0.97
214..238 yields 1.06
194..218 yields 0.99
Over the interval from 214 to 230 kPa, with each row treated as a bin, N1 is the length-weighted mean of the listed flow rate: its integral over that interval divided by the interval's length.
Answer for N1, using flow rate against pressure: 1.13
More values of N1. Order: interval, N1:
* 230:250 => 1.14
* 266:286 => 1.00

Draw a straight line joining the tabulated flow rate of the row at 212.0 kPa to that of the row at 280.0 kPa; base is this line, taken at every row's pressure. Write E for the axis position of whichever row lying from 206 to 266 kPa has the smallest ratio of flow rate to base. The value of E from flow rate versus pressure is 264.0 kPa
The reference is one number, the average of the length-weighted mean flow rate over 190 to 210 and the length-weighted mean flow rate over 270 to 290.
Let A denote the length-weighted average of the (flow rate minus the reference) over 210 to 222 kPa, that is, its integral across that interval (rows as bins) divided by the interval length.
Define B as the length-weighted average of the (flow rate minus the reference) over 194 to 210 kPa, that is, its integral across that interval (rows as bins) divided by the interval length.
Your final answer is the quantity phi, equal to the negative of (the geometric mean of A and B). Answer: -0.082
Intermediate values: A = 0.128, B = 0.05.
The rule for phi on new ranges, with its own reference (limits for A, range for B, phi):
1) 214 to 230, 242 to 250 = -0.153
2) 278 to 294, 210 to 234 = -0.067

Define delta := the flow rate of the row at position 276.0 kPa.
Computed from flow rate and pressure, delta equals 1.023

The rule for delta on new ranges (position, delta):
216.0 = 1.146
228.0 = 1.114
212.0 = 1.081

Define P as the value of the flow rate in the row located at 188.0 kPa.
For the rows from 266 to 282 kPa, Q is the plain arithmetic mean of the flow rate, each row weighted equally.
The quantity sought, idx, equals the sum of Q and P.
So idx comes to 1.48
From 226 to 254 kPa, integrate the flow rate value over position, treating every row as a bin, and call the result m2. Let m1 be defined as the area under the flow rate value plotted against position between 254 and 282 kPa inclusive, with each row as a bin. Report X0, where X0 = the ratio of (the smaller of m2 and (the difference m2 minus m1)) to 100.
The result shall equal 0.02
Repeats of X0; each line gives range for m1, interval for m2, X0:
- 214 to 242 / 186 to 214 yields -0.07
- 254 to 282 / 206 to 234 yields 0.02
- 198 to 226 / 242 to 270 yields 0.00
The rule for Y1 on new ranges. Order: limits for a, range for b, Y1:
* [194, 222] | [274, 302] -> -0.18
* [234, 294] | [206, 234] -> -0.17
